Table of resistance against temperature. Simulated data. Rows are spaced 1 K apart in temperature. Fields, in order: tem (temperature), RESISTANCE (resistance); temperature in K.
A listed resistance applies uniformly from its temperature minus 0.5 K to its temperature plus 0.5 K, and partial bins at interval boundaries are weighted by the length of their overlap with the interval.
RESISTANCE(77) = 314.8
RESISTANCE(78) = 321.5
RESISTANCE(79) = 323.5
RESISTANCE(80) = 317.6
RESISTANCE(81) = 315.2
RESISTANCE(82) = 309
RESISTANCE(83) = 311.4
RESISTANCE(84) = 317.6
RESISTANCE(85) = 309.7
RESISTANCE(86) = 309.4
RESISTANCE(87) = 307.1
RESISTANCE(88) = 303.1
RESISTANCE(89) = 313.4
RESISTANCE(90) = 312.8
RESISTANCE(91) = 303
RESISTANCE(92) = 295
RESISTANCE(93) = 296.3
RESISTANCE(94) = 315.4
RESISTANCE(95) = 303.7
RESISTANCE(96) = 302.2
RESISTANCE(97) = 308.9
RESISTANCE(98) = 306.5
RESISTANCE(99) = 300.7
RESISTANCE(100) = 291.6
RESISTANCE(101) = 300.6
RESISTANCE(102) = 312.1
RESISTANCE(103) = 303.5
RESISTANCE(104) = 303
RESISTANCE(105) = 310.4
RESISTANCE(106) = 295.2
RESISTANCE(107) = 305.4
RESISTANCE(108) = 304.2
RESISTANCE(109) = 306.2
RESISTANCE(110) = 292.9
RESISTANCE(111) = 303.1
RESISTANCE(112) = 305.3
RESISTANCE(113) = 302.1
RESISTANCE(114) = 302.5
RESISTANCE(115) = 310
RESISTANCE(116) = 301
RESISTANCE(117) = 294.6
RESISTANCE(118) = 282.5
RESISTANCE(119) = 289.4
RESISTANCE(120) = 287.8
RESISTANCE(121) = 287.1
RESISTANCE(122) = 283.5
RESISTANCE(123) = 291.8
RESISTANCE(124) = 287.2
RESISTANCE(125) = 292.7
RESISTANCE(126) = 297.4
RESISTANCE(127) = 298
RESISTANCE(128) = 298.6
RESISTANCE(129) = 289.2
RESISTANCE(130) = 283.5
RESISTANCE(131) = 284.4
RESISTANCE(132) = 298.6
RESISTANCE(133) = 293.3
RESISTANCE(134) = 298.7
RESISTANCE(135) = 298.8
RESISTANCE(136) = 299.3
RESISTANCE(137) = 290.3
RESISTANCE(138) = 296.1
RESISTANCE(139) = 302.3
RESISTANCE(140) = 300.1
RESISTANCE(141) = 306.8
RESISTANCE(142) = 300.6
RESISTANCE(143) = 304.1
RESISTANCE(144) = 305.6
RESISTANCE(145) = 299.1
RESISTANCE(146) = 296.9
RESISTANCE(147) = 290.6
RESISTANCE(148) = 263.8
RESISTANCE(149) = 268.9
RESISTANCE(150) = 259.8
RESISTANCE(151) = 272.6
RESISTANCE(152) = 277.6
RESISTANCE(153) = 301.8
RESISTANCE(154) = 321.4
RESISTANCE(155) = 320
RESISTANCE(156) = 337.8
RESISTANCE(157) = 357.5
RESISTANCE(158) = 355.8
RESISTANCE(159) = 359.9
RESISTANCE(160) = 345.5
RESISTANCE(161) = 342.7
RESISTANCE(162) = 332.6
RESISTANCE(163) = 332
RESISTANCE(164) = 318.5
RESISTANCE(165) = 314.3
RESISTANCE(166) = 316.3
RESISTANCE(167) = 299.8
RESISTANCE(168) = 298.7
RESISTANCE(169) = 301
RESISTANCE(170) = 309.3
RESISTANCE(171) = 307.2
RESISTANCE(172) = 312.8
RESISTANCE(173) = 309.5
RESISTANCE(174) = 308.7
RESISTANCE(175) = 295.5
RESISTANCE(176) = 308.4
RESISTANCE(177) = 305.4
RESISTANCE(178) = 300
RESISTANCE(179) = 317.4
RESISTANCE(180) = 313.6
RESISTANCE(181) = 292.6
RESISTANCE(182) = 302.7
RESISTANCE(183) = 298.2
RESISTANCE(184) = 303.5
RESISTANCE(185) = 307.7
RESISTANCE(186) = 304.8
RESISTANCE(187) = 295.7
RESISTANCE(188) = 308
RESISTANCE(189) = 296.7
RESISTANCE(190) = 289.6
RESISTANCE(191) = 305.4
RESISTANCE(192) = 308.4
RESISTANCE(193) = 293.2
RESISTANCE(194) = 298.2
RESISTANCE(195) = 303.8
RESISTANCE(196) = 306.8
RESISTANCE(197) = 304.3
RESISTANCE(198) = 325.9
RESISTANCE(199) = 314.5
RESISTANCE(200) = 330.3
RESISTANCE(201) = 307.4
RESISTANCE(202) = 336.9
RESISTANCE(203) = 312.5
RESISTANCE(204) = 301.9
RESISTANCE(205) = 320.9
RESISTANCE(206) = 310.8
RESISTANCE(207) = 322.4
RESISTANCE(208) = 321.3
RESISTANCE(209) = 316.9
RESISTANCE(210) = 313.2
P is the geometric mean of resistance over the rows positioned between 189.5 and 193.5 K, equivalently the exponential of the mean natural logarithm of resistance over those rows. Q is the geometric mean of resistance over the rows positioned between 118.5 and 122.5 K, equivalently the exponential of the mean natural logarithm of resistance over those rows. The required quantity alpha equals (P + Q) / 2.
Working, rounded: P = 299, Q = 287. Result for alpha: 293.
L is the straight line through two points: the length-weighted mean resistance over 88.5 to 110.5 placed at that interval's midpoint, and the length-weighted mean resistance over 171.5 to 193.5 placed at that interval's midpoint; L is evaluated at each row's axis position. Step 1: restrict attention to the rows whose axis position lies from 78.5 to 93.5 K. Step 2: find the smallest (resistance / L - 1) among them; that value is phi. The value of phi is -0.03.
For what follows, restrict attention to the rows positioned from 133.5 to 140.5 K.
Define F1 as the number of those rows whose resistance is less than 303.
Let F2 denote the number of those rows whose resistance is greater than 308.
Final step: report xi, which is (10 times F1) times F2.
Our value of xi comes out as 0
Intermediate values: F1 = 7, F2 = 0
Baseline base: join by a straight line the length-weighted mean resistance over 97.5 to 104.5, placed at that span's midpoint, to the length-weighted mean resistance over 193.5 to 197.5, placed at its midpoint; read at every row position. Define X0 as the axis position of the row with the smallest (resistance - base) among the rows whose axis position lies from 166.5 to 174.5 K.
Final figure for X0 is 168 K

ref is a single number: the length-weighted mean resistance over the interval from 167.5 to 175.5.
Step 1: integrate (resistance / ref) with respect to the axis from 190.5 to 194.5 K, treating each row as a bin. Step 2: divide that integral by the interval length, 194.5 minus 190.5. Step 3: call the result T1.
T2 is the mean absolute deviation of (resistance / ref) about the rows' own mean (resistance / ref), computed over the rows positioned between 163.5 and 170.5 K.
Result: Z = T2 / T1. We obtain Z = 0.024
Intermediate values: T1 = 0.99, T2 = 0.024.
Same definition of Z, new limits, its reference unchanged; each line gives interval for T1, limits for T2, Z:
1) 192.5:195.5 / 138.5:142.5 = 0.007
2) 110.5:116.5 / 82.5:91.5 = 0.012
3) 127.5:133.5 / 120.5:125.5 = 0.010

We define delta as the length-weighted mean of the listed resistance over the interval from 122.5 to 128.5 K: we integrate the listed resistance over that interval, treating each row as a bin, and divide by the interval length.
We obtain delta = 294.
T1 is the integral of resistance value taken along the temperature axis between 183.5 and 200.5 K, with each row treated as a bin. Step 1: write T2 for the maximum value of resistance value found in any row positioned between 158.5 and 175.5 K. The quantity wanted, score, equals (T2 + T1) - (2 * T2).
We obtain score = 4837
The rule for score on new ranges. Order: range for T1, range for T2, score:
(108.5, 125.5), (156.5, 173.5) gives 4660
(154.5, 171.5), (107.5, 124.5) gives 5239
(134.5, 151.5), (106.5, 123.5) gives 4646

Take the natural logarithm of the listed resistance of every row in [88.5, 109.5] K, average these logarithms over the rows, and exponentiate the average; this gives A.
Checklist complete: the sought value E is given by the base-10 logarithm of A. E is 2.48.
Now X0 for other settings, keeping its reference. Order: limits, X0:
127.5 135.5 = 130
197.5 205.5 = 204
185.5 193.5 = 190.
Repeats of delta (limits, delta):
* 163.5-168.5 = 310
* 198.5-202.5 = 322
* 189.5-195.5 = 300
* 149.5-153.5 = 278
